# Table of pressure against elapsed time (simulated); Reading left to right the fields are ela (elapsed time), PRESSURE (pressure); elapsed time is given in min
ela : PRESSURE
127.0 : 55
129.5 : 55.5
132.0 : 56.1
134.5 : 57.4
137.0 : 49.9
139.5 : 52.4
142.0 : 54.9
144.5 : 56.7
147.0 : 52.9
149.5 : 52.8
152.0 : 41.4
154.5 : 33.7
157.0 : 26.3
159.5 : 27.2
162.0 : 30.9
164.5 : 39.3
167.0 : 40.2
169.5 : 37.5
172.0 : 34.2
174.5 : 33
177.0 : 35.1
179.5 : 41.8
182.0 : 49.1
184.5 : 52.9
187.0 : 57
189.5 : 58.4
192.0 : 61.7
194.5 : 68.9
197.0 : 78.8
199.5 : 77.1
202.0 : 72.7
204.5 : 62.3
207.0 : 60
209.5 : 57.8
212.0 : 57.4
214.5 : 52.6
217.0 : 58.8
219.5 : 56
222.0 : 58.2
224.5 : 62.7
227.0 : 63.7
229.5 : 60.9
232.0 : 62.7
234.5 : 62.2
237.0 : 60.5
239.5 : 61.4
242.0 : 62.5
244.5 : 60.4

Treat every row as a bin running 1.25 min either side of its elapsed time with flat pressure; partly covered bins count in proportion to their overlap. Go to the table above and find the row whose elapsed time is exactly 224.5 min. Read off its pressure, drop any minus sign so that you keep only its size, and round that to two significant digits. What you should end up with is 63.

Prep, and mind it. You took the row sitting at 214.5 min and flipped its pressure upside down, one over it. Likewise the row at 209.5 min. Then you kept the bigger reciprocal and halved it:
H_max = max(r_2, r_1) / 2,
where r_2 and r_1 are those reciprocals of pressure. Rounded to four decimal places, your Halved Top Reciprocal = 0.0095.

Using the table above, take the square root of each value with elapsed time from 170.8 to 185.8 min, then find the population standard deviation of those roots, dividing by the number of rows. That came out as 0.59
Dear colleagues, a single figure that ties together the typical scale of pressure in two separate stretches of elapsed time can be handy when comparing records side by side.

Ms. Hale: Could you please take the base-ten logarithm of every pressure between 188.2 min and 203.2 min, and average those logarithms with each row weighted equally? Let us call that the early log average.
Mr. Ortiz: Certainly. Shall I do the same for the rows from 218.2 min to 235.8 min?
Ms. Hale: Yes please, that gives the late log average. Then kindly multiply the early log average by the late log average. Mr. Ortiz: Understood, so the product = 3.28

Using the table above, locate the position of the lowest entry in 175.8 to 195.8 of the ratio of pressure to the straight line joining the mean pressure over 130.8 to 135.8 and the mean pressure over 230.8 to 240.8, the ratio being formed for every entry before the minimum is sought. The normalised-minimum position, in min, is 177.0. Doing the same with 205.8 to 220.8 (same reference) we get 214.5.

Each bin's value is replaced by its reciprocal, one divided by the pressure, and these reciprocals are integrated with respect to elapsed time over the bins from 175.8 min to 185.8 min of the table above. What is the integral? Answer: 0.229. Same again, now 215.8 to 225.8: 0.170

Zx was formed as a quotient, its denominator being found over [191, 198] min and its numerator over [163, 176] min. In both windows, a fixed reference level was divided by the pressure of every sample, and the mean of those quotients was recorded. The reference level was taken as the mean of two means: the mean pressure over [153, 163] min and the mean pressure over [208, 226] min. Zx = 1.9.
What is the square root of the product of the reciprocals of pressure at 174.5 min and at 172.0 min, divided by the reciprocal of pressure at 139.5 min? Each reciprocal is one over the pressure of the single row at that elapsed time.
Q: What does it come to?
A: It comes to 1.6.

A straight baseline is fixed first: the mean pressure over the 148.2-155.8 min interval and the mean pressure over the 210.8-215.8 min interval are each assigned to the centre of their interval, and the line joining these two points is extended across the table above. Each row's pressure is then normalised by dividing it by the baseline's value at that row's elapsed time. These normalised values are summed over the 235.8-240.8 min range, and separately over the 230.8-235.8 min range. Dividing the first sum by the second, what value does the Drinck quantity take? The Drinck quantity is 0.96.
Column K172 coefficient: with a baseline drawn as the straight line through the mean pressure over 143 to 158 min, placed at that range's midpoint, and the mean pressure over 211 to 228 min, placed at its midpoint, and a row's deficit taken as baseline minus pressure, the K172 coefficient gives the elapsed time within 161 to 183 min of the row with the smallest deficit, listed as 182.0 min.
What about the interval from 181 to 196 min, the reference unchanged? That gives 194.5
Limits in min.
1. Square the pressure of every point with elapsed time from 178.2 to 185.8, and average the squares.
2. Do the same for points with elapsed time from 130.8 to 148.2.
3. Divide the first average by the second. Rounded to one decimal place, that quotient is 0.8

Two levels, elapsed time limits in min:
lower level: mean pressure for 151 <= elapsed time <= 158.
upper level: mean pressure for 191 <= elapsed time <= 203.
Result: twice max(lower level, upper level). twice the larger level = 144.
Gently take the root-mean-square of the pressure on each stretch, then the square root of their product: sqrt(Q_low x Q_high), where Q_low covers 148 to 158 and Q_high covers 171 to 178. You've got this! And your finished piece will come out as 37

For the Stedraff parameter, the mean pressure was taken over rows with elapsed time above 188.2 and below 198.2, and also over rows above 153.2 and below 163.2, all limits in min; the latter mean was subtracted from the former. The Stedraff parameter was 37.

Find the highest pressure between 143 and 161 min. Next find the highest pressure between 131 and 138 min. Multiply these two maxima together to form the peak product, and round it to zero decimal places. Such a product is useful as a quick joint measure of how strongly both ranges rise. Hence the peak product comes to 3255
